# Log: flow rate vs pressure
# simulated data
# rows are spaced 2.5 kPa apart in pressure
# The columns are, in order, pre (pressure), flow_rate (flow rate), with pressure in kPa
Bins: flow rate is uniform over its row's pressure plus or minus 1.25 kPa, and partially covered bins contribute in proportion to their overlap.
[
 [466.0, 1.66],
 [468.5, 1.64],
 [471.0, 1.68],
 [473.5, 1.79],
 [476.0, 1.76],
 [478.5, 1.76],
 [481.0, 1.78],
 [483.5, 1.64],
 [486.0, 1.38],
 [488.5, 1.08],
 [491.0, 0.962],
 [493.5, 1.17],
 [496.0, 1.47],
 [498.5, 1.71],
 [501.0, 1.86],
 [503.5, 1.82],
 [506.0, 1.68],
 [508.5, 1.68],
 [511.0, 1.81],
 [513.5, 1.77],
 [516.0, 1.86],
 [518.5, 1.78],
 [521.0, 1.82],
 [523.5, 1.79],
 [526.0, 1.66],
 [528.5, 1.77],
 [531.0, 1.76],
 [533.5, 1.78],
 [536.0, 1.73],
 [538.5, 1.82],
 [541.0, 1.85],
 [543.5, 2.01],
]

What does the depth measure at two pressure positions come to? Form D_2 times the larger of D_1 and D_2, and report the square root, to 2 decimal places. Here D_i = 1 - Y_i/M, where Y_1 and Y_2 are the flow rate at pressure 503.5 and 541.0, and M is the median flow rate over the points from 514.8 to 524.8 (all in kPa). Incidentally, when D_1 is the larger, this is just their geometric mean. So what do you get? 0.01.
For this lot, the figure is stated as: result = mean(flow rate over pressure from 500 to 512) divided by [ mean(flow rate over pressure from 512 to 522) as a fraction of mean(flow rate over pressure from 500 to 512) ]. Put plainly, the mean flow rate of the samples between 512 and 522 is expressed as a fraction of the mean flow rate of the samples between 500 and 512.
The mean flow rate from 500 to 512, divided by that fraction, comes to 1.73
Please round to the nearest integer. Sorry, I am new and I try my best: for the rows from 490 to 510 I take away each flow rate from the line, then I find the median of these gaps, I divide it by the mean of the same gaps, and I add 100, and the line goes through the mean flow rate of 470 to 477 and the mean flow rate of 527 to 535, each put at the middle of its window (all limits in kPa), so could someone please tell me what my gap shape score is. 100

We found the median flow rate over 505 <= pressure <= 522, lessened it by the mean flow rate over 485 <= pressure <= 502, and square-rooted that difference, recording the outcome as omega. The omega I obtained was 0.64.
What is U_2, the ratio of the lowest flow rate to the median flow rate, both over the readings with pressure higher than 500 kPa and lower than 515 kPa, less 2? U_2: -1.06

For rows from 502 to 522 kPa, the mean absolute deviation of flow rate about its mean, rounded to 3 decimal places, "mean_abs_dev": 0.051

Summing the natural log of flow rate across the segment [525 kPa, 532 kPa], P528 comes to 1.6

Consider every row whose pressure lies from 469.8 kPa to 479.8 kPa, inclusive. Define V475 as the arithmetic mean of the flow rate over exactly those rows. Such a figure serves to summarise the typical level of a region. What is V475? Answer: 1.75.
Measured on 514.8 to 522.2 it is 1.82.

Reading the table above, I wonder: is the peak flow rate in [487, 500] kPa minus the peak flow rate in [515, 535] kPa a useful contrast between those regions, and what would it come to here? -0.15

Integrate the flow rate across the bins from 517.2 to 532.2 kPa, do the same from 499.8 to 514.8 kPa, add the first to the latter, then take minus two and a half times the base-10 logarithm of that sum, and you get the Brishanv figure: -4.31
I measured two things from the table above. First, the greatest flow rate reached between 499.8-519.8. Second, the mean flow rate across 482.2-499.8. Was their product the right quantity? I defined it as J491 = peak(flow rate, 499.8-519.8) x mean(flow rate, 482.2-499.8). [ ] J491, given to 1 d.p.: 2.5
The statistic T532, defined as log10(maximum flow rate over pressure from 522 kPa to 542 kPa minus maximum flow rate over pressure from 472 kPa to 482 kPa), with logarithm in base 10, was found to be -1.22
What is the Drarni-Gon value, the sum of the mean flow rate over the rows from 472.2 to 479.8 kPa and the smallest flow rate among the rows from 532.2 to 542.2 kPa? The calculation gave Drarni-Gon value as 3.50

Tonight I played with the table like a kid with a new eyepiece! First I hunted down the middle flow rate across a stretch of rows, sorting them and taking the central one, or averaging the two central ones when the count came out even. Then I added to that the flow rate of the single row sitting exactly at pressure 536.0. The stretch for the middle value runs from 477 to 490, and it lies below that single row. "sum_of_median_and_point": 3.37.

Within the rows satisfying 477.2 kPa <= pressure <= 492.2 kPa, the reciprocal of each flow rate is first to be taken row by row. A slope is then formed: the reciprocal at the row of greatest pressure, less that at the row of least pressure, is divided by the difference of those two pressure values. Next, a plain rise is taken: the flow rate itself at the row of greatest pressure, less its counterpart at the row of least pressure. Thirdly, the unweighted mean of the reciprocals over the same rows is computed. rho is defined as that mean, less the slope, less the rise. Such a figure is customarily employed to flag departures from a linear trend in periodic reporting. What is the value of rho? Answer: 1.5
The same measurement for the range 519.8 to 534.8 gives 0.6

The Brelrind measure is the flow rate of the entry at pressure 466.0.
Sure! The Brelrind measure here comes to 1.66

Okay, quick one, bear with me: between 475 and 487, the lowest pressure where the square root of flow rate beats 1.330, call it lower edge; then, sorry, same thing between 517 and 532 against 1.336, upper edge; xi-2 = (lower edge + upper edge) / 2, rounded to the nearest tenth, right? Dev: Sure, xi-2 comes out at 501.0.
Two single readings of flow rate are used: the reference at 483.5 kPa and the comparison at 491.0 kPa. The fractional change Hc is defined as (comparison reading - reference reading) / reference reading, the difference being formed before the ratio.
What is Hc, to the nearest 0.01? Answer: -0.41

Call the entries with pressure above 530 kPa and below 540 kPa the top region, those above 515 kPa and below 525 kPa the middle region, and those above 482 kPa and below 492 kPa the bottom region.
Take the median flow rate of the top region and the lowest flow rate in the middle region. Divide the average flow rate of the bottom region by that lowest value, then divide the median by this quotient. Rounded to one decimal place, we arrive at 2.5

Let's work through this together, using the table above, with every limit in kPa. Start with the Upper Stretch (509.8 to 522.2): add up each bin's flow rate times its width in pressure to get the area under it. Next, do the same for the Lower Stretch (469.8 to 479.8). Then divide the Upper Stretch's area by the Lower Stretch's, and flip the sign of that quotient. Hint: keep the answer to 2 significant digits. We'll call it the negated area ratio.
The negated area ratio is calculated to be -1.3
